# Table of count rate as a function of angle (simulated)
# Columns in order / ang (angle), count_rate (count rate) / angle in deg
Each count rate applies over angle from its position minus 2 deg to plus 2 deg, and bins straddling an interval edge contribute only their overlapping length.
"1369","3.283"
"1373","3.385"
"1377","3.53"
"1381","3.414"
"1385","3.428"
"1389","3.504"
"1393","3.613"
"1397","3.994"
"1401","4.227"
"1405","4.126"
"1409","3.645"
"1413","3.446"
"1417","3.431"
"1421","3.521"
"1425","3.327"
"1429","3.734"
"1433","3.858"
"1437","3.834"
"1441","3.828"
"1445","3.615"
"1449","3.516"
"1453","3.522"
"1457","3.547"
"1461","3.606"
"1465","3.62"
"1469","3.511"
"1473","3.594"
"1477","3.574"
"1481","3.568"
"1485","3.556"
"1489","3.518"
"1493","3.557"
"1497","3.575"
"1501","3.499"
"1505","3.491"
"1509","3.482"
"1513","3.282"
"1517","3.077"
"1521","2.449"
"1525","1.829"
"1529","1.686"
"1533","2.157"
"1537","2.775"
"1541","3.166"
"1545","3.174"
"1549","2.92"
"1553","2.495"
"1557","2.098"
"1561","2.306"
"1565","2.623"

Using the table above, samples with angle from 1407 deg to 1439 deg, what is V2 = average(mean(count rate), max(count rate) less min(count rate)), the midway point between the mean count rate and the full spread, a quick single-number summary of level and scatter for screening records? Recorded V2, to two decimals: 2.07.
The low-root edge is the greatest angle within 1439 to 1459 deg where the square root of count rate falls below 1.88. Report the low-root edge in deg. 1453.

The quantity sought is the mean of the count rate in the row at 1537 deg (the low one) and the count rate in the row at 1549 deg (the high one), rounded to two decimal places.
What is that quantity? 2.85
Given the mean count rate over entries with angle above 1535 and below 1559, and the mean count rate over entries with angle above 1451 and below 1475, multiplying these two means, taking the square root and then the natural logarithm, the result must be 1.15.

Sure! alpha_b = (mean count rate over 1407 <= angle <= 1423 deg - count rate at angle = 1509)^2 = 0.001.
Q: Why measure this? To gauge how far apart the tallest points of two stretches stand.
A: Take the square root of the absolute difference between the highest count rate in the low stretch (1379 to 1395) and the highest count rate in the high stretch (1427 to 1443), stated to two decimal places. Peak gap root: 0.49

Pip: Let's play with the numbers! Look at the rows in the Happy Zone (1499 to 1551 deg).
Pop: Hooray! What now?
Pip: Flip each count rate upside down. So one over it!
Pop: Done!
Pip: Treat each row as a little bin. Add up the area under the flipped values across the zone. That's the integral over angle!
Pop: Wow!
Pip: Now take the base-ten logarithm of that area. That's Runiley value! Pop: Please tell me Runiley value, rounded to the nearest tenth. 1.3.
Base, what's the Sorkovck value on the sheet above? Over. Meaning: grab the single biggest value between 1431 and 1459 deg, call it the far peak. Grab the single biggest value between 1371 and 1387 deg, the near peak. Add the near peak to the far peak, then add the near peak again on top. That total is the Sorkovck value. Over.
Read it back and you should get 10.9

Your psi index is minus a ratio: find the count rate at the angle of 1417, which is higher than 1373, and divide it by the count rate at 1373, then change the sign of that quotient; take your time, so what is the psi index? -1.01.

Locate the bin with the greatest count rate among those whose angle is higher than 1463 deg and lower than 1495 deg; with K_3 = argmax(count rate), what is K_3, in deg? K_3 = 1465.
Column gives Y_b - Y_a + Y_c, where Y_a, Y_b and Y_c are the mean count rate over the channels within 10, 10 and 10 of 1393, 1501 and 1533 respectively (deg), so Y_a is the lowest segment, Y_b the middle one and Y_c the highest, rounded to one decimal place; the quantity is 2.1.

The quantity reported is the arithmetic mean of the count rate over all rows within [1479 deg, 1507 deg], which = 3.54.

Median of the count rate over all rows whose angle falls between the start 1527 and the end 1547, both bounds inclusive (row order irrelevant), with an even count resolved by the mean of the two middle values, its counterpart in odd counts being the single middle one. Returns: 2.8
